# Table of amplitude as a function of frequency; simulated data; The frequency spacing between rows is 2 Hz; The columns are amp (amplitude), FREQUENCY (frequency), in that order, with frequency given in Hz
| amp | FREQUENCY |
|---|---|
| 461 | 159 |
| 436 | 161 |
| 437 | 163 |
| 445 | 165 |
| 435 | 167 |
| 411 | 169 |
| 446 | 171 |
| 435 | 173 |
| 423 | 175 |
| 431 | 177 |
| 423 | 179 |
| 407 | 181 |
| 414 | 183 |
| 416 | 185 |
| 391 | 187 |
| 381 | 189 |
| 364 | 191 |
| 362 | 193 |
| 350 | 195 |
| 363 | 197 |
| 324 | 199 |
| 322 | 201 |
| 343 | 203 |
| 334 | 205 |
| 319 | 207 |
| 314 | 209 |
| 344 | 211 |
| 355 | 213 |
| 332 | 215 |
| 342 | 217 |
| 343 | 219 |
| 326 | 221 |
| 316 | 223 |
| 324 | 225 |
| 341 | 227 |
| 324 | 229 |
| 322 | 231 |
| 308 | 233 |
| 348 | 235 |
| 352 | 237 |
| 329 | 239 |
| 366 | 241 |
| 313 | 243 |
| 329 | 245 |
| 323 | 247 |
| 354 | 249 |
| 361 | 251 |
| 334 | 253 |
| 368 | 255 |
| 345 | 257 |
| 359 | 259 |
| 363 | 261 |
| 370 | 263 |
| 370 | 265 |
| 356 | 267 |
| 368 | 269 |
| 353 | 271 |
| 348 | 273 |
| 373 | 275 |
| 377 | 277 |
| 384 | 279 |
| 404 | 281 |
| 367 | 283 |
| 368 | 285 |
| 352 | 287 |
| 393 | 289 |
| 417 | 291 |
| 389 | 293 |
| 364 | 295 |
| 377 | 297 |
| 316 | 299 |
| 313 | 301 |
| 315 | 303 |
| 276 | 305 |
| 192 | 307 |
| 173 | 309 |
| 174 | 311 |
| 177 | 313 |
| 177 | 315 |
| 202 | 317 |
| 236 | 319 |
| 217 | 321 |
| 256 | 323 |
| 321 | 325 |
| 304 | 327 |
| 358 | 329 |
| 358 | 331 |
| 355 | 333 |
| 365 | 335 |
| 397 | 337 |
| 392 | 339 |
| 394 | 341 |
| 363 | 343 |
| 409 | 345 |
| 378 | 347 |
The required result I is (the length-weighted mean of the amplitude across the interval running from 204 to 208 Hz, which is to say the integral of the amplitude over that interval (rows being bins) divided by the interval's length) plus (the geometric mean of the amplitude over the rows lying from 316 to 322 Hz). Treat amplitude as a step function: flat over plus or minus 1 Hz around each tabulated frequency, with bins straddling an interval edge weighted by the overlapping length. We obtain 544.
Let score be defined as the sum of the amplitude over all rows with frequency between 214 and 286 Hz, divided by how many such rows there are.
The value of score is 349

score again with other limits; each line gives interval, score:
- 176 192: 403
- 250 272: 359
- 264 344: 325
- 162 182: 429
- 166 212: 381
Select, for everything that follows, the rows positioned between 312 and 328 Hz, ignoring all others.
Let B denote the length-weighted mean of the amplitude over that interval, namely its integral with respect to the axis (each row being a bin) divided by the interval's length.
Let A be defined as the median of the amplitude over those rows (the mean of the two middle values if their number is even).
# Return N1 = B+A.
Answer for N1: 463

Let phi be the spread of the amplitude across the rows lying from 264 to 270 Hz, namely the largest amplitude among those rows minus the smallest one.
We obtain 14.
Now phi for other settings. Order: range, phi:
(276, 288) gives 52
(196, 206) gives 41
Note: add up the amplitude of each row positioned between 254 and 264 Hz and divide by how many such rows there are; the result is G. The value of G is 361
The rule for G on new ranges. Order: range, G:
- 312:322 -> 202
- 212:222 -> 340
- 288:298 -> 388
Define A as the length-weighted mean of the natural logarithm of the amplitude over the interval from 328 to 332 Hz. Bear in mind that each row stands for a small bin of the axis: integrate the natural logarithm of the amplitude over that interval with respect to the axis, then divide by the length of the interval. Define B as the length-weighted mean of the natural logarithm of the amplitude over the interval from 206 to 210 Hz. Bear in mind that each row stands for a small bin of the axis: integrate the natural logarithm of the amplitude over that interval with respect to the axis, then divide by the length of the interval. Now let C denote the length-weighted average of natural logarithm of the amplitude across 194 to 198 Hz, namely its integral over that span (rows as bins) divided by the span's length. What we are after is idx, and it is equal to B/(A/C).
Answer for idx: 5.8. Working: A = 5.88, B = 5.76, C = 5.88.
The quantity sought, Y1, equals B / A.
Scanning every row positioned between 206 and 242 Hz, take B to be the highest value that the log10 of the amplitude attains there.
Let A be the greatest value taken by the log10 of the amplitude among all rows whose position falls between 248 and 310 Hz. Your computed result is 0.98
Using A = 2.62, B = 2.56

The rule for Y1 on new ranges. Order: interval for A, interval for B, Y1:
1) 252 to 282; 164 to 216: 1.02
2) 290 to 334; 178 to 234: 1.00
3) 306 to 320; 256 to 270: 1.08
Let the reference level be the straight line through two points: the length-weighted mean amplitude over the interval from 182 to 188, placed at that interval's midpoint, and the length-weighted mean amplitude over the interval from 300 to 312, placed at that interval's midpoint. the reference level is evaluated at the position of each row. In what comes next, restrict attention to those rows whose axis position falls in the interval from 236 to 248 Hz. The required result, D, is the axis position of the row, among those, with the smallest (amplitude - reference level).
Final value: 243 Hz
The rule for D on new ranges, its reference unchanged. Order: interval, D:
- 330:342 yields 333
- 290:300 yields 299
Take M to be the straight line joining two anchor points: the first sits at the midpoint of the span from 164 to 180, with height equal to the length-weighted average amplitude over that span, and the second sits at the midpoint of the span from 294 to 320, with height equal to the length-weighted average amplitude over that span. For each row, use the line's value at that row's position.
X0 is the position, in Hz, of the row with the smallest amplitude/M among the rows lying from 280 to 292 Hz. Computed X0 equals 287 Hz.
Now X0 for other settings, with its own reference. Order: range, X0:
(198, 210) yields 199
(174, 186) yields 181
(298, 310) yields 309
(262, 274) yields 267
